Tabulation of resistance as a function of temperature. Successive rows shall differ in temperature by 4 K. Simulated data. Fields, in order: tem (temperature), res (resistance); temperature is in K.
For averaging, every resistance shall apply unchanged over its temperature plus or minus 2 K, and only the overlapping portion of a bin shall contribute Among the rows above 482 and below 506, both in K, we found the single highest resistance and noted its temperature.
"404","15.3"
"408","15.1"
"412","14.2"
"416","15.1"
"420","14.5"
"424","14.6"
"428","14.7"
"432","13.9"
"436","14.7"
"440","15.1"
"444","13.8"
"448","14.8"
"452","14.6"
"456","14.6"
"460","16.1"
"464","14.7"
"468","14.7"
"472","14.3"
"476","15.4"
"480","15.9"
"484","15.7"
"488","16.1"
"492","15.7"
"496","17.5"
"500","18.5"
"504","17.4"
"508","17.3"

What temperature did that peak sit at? 500 K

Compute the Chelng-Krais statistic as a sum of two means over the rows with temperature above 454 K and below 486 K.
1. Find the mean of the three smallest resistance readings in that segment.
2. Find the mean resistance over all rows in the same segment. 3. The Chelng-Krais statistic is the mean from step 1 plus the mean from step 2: 29.7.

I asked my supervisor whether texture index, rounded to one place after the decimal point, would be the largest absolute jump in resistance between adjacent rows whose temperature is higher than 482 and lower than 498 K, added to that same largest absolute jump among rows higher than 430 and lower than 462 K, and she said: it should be 3.3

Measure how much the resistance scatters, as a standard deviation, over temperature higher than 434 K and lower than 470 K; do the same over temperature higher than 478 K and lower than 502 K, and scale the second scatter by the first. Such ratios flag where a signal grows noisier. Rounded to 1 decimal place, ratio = 1.9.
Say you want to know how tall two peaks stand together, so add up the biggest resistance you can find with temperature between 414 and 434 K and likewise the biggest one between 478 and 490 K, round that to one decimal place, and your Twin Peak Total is 31.2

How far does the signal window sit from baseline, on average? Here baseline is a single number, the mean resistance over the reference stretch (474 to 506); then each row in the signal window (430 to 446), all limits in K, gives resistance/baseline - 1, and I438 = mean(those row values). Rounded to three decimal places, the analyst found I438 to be -0.130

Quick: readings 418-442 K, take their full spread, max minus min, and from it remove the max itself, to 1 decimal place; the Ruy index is -13.9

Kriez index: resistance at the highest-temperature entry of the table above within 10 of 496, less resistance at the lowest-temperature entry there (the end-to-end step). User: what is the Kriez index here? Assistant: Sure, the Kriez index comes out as 1.3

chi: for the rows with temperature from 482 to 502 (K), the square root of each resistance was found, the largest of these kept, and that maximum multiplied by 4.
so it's 17.2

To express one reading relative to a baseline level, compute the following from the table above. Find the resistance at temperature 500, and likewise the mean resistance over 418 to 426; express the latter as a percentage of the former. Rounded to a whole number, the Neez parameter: 79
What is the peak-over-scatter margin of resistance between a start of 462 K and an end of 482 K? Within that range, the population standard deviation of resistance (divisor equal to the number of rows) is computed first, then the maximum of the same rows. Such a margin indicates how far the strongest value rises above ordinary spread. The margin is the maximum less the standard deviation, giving 15.3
